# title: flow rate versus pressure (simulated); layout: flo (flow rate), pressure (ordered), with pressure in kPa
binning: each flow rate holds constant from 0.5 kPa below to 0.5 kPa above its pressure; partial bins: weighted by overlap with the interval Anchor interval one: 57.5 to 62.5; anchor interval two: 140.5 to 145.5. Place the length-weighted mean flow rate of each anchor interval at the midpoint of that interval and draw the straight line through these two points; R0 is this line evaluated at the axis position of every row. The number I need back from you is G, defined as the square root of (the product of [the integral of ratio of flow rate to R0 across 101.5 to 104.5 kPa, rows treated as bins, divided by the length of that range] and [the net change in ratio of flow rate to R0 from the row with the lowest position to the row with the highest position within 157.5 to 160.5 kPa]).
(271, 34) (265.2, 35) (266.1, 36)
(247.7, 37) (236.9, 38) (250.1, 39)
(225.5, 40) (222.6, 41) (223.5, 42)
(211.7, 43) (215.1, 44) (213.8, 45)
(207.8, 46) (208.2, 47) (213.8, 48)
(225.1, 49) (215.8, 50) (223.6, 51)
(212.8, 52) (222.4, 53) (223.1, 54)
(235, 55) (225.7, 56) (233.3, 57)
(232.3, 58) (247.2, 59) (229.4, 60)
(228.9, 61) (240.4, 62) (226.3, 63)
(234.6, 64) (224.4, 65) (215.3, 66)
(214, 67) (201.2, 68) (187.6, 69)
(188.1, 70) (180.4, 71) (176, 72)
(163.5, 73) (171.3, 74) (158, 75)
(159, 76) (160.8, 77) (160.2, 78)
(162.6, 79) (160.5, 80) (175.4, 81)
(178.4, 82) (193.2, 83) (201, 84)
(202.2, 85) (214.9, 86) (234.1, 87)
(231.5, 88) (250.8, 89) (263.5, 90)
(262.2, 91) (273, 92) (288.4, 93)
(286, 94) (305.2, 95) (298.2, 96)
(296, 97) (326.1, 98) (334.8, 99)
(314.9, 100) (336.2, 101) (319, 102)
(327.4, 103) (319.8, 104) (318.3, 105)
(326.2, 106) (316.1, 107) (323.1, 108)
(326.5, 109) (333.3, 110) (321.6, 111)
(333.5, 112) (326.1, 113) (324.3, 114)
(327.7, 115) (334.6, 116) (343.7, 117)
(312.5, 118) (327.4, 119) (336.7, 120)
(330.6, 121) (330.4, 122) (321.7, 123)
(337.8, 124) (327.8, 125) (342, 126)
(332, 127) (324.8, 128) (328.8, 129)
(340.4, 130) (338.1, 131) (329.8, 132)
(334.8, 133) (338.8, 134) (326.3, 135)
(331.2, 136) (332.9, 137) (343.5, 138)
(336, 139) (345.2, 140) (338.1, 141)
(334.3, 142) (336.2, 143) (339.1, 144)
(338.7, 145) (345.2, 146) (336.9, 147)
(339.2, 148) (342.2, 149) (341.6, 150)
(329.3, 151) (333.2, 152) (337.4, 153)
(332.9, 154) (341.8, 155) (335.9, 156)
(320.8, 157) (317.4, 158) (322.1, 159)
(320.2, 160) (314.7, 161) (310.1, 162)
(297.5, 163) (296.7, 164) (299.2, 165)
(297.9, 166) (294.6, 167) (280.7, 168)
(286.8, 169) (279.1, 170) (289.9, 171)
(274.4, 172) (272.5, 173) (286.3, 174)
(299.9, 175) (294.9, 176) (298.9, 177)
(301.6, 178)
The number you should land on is 0.04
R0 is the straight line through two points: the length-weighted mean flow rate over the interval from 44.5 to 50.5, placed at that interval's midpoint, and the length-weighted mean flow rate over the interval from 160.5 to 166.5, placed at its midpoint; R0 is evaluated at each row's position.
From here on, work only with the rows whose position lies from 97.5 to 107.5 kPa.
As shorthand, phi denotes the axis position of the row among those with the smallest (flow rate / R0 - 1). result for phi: 107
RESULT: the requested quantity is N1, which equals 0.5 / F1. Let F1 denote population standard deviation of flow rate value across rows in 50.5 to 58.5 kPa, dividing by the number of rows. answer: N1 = 0.073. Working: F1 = 6.9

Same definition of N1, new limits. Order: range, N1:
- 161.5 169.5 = 0.061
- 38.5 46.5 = 0.040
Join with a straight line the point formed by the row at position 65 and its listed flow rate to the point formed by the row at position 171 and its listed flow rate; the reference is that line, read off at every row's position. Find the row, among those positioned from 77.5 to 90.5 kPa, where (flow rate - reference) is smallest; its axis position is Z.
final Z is 80 kPa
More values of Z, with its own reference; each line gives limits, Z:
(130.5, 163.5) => 163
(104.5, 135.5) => 118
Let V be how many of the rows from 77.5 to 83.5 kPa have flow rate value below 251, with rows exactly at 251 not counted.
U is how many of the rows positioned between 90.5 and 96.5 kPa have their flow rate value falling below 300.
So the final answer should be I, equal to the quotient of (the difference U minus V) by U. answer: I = -0.2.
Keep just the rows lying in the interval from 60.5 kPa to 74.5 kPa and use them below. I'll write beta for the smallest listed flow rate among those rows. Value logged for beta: 163.5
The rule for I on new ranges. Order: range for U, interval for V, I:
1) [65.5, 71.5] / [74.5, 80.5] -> 0.0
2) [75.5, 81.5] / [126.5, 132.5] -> 1.0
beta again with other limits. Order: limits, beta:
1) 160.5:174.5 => 272.5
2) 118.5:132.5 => 321.7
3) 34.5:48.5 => 207.8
